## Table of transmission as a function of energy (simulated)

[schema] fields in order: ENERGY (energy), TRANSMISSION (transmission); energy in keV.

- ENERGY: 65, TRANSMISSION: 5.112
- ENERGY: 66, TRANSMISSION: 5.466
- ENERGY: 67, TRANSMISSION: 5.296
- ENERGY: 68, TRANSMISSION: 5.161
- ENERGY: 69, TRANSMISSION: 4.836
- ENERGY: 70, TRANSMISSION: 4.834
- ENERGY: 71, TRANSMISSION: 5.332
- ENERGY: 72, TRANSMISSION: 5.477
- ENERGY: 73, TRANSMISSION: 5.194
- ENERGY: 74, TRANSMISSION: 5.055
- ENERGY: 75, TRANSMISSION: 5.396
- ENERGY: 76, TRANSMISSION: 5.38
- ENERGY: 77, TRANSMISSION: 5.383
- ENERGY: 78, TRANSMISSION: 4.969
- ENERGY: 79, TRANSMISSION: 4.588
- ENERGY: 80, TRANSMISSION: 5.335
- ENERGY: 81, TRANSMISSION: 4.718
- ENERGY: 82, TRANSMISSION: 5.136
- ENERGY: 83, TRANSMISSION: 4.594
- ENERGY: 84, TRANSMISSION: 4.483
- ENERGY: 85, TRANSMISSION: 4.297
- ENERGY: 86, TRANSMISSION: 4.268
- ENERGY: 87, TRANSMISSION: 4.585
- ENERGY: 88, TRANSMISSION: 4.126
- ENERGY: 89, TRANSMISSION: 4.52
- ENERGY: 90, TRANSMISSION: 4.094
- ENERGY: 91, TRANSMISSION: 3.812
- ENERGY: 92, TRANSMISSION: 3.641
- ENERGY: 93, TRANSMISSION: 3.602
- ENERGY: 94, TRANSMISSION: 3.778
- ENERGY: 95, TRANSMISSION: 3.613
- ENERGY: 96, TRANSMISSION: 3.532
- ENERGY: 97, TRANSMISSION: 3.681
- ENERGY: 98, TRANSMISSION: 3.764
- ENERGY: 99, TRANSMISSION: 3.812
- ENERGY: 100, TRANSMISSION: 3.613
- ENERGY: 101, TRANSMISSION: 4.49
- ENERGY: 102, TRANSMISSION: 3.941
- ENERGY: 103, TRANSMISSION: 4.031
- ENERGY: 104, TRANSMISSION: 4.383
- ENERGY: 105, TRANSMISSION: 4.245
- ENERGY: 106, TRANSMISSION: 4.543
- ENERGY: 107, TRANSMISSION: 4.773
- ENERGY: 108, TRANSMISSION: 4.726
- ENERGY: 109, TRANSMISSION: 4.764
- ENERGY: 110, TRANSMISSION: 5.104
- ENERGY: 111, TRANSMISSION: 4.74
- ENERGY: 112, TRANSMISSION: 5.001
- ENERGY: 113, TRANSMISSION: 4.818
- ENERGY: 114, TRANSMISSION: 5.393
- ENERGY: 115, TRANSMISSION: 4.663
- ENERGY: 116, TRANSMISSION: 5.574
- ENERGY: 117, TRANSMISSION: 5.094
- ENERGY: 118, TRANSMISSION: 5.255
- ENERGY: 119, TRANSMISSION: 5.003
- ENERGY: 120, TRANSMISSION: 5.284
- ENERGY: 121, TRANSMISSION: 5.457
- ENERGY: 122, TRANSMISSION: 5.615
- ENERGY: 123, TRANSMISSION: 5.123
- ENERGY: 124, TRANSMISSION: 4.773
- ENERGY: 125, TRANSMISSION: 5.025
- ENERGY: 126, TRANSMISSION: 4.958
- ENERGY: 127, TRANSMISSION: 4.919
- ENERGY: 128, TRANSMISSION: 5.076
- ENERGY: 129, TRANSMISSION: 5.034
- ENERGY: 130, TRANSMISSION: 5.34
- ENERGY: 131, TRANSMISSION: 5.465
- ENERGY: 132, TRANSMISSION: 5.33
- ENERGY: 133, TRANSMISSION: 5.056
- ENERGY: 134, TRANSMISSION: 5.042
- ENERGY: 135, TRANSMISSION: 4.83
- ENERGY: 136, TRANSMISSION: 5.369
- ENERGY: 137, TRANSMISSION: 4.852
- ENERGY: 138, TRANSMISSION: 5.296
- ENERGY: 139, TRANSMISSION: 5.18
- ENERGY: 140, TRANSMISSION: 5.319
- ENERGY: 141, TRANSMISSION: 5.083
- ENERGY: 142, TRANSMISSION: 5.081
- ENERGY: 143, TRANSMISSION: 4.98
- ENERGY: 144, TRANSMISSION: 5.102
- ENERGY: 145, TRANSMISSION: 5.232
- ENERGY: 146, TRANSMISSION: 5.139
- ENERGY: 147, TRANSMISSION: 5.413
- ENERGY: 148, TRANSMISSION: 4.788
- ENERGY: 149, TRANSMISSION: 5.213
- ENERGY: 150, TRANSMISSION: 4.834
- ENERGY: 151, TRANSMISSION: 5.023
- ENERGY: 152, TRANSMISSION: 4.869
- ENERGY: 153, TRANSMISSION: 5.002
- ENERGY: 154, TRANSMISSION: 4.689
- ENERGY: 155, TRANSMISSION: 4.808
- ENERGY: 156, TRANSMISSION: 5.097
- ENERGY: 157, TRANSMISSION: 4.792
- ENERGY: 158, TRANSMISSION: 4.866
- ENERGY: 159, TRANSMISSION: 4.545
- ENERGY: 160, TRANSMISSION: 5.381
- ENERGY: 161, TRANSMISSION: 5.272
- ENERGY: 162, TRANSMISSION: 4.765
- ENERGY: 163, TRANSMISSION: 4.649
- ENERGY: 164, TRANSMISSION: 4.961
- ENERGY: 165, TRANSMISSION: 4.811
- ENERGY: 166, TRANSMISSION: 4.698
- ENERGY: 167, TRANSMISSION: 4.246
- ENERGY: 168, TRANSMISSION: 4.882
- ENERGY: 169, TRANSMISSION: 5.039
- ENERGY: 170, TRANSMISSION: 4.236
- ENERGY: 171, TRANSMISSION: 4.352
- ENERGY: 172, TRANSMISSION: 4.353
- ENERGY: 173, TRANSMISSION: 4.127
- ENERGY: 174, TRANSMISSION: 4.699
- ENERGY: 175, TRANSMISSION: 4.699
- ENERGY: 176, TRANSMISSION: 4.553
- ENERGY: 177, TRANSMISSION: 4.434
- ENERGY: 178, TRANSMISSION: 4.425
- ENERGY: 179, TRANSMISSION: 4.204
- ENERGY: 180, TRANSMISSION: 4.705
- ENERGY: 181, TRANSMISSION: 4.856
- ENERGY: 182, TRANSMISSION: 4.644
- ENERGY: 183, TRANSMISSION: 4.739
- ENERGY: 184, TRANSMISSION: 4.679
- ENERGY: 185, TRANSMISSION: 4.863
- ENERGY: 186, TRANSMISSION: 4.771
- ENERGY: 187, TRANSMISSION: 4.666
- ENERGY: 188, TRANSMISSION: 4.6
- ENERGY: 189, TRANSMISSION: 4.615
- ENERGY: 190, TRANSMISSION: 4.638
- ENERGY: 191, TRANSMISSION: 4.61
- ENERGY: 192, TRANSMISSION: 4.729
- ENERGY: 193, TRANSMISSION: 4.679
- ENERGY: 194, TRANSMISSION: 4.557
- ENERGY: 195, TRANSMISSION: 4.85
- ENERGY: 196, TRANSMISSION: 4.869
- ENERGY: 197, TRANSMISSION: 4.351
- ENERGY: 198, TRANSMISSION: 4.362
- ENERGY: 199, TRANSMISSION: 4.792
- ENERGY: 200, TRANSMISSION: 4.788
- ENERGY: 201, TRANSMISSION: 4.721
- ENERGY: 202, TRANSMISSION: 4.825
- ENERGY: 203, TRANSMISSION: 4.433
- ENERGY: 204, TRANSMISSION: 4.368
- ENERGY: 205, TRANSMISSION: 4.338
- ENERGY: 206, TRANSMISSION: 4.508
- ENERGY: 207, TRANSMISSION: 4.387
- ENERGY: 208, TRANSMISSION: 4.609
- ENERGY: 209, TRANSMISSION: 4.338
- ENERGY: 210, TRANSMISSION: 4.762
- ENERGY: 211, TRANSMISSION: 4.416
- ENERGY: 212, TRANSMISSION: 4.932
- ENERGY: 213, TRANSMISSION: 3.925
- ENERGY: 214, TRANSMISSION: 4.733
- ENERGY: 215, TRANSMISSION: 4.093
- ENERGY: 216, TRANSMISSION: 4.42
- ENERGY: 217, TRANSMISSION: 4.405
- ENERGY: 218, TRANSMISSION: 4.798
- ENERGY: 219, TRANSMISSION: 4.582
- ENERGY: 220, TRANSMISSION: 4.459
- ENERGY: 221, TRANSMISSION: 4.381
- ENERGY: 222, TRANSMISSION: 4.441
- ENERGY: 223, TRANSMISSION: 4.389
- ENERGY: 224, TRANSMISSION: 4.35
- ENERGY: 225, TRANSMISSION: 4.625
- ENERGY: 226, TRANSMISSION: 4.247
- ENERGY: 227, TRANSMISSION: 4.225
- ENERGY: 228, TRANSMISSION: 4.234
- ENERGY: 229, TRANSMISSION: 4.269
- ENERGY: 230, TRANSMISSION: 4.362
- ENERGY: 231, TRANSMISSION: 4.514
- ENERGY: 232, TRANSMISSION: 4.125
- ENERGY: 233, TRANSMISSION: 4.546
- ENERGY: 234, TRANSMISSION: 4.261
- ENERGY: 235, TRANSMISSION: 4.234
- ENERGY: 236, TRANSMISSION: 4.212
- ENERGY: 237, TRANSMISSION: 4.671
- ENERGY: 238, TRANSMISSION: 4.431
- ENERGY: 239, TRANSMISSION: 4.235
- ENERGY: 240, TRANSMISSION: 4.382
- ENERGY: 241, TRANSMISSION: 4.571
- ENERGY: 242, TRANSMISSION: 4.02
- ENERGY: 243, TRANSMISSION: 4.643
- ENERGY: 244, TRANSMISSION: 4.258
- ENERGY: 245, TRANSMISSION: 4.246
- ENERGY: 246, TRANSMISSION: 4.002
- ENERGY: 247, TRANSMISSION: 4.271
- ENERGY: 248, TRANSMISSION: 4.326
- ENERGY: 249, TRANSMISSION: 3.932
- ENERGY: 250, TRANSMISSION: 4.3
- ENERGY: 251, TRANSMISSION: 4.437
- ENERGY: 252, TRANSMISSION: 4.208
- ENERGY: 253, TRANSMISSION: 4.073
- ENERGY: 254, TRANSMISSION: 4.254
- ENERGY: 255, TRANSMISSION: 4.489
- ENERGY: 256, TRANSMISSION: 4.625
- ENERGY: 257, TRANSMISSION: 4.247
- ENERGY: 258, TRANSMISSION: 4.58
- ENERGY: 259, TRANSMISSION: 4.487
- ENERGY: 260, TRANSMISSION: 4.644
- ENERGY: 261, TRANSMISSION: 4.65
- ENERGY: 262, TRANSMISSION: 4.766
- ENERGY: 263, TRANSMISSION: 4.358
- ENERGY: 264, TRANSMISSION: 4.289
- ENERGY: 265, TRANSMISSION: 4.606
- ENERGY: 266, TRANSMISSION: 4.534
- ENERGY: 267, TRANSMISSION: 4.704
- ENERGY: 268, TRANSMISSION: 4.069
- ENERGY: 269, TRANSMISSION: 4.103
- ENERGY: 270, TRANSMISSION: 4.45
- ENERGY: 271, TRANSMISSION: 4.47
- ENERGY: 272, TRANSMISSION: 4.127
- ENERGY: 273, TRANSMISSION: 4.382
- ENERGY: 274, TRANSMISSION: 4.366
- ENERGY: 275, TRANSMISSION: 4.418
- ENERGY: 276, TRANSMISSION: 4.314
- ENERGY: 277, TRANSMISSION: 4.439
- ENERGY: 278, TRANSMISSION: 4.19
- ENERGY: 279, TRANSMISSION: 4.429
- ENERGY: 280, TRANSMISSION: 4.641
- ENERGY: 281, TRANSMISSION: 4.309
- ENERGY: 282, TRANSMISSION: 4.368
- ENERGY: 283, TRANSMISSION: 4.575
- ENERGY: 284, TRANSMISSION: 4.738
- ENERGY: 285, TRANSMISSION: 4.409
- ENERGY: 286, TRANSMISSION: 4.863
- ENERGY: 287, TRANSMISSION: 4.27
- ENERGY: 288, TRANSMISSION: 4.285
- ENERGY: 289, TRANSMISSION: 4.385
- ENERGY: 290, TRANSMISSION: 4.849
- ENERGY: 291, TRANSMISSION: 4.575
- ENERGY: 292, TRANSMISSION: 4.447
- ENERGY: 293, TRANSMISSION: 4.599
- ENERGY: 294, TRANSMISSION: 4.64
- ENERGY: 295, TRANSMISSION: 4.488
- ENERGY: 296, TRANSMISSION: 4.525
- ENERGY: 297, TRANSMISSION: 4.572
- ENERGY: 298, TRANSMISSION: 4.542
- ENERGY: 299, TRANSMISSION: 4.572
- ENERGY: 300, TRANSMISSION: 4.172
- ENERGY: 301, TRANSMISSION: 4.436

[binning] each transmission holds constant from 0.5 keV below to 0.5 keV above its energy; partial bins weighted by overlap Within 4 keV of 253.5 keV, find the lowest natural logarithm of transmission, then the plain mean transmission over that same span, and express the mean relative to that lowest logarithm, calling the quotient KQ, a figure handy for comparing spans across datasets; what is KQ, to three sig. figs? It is 3.08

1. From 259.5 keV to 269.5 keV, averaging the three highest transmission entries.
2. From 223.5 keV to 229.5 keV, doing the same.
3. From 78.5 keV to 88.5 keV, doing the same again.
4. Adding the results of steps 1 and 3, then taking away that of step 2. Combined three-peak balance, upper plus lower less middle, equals 5.4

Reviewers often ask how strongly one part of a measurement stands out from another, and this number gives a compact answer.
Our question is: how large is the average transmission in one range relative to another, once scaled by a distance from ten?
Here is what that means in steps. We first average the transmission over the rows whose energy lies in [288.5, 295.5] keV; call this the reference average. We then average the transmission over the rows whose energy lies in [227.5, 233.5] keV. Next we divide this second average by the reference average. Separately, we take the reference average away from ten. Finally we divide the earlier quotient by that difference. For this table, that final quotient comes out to 0.175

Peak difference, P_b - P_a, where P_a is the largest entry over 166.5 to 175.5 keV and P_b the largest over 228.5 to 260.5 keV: -0.37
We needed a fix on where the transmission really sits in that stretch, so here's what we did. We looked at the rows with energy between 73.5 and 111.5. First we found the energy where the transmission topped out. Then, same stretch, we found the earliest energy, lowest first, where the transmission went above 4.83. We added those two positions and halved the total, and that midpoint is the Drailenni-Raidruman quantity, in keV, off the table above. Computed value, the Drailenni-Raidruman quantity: 74.5 keV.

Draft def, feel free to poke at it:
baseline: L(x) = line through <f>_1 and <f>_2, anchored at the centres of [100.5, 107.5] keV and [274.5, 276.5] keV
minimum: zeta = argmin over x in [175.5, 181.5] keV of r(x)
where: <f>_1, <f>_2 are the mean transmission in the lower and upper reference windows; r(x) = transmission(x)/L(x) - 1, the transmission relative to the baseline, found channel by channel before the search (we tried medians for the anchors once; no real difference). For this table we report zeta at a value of 179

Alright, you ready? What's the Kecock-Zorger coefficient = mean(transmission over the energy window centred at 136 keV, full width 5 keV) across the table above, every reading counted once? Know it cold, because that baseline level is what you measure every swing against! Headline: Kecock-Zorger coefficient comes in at 5.08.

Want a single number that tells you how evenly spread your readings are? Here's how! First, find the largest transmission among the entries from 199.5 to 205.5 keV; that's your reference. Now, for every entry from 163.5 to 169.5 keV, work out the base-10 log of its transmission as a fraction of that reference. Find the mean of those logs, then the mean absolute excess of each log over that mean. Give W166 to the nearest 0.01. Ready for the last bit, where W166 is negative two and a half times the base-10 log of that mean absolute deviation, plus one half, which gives 4.82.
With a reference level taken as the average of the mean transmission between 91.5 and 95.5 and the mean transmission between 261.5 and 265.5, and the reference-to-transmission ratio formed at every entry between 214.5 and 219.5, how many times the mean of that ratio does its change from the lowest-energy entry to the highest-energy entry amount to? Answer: -0.12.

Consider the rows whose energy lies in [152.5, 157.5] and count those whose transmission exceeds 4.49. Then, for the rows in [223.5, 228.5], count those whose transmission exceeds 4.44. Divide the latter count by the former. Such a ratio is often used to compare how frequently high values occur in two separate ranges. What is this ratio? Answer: 0.20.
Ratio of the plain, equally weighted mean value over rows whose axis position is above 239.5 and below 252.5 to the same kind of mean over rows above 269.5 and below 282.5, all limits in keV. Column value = 0.98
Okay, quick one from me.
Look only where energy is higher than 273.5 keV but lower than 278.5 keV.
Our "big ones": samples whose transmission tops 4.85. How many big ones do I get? 0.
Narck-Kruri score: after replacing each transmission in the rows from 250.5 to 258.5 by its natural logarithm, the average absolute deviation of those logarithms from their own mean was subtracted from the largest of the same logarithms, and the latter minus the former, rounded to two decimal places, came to 1.49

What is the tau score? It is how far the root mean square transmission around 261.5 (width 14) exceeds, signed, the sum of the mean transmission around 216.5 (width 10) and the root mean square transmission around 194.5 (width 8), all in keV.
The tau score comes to -4.6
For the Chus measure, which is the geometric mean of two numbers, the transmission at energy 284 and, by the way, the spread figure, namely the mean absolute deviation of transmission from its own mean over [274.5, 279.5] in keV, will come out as 0.6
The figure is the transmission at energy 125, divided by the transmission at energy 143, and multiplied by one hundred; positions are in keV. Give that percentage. 101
